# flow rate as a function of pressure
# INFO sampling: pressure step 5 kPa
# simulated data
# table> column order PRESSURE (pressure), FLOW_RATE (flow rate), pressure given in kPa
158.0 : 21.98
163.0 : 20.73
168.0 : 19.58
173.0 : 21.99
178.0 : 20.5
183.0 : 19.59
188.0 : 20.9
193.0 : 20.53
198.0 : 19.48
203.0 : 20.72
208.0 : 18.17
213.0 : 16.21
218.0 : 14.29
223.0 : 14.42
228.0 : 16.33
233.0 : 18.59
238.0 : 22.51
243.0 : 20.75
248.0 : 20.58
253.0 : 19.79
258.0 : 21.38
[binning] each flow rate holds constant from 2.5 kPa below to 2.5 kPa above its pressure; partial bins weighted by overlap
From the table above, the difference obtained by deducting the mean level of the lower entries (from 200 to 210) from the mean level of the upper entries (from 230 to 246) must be 1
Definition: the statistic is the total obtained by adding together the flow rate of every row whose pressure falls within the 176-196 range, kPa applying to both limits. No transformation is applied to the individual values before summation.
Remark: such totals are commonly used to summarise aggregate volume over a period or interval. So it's 81.5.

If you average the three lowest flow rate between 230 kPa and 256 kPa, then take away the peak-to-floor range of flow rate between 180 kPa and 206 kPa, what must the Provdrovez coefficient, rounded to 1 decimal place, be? 18.2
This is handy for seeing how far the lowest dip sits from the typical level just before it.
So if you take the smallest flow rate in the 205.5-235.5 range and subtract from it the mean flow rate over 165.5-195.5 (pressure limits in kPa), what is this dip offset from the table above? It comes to -6.2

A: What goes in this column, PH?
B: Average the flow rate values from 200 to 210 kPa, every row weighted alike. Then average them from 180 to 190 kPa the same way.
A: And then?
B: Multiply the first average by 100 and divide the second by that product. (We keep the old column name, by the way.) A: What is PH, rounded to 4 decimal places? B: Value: 0.0104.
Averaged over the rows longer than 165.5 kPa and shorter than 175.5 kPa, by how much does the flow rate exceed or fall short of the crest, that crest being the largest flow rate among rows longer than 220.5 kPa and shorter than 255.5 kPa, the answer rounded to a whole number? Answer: -2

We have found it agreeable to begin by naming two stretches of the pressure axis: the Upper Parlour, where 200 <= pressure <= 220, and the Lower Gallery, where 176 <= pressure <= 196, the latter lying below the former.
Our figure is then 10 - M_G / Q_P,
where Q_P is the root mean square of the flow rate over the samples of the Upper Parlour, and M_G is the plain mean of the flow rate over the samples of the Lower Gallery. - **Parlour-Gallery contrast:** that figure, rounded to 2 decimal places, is 8.84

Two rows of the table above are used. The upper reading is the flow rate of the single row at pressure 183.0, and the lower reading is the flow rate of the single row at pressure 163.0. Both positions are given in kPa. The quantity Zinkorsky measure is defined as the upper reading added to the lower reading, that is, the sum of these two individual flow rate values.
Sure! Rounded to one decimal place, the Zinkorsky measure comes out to 40.3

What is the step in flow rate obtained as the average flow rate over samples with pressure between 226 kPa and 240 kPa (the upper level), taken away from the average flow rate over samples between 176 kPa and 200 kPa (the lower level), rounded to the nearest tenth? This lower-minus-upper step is 1.1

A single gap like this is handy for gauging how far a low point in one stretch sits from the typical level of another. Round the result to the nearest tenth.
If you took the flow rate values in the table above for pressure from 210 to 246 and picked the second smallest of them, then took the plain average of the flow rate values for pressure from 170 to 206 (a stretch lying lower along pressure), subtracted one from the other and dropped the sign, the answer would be 6.1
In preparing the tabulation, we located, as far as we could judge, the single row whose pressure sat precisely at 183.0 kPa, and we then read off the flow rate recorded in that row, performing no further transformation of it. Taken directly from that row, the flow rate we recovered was 19.59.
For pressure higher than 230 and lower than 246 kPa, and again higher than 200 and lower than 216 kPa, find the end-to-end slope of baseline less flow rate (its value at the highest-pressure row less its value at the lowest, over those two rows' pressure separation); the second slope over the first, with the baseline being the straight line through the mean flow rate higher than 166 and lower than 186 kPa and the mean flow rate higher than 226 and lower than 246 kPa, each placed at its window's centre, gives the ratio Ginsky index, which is -1.9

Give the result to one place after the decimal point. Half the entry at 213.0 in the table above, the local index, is 8.1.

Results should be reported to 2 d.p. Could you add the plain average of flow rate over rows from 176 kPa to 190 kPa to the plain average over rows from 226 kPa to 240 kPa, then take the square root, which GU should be 6.28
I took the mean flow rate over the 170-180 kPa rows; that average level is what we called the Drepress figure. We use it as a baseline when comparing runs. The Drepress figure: 21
